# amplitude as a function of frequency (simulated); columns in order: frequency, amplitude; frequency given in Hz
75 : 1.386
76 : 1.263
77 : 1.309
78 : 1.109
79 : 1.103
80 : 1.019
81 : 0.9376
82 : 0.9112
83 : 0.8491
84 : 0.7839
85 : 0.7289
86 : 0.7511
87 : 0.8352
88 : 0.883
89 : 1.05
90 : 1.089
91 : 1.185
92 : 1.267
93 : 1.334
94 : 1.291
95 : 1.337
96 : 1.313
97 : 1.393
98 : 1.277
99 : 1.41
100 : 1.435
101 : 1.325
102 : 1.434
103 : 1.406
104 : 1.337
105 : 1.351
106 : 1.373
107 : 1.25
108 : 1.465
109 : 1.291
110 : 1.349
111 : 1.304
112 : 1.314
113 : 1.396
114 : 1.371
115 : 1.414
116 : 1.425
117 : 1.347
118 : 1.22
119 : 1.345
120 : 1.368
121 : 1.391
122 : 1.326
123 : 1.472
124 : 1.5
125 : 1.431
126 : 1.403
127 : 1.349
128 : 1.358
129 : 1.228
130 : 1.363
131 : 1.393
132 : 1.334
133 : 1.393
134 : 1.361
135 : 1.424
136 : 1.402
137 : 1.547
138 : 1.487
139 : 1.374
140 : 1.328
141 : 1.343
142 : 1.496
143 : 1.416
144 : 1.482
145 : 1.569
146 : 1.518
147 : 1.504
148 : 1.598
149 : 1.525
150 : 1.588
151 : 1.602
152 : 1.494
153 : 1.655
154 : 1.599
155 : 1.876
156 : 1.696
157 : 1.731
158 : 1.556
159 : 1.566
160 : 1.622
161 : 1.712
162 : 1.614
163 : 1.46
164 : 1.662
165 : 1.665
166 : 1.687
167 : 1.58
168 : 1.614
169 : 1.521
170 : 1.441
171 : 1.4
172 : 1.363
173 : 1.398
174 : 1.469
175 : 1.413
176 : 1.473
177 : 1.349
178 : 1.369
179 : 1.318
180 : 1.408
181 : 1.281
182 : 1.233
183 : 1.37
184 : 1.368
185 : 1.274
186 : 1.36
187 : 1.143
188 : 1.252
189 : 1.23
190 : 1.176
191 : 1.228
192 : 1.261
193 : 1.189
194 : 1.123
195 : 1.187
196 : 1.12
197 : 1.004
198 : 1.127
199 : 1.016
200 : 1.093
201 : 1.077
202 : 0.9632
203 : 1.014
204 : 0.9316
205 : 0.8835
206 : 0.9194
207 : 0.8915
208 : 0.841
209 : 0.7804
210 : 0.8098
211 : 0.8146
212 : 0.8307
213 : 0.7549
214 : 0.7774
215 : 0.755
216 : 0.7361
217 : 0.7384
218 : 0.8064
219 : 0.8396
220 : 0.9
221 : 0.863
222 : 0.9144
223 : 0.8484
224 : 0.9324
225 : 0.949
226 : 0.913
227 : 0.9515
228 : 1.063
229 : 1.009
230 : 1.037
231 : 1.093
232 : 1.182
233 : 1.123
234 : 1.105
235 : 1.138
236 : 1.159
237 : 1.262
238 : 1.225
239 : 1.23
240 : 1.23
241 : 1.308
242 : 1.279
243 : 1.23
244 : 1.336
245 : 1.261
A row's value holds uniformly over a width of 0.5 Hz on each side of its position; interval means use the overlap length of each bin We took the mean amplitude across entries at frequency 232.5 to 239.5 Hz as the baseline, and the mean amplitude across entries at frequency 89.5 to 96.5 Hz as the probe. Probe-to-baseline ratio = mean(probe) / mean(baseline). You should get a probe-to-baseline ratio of 1.07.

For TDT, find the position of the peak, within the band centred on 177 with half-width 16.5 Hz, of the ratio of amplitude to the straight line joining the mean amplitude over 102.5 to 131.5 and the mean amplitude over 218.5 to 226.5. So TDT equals 166 Hz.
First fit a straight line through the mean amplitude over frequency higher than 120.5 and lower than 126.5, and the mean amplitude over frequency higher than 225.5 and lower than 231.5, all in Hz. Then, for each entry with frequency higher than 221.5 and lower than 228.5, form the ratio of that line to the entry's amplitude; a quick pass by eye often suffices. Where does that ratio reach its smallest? 228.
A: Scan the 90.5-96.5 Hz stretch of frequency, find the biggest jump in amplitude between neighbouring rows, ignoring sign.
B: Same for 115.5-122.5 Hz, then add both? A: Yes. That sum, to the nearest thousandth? 0.209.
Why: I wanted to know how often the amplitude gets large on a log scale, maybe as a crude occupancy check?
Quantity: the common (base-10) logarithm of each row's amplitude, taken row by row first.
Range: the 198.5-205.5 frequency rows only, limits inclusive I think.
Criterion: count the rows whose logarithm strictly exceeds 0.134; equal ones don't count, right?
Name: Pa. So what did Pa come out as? 0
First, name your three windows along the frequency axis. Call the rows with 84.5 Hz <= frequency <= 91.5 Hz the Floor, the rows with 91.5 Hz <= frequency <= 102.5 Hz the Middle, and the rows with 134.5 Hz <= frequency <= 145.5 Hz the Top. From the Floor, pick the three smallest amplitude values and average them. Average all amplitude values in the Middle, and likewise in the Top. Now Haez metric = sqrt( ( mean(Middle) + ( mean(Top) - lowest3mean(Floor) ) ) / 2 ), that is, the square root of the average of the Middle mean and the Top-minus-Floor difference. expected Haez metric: 1.00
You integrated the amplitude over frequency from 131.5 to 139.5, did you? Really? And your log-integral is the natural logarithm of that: 2.4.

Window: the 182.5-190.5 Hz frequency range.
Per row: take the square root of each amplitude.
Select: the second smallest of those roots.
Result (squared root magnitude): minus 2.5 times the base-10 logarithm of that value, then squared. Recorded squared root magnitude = 0.008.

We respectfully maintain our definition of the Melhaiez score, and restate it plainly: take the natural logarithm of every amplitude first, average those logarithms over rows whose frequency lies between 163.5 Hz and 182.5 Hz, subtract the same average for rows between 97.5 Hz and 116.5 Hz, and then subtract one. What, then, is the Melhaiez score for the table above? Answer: -0.94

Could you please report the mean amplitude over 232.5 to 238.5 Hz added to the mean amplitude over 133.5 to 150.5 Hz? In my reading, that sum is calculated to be 2.64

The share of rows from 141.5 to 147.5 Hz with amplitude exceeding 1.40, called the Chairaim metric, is 1.00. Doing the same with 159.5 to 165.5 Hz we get 1.00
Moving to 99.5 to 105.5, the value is 0.50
